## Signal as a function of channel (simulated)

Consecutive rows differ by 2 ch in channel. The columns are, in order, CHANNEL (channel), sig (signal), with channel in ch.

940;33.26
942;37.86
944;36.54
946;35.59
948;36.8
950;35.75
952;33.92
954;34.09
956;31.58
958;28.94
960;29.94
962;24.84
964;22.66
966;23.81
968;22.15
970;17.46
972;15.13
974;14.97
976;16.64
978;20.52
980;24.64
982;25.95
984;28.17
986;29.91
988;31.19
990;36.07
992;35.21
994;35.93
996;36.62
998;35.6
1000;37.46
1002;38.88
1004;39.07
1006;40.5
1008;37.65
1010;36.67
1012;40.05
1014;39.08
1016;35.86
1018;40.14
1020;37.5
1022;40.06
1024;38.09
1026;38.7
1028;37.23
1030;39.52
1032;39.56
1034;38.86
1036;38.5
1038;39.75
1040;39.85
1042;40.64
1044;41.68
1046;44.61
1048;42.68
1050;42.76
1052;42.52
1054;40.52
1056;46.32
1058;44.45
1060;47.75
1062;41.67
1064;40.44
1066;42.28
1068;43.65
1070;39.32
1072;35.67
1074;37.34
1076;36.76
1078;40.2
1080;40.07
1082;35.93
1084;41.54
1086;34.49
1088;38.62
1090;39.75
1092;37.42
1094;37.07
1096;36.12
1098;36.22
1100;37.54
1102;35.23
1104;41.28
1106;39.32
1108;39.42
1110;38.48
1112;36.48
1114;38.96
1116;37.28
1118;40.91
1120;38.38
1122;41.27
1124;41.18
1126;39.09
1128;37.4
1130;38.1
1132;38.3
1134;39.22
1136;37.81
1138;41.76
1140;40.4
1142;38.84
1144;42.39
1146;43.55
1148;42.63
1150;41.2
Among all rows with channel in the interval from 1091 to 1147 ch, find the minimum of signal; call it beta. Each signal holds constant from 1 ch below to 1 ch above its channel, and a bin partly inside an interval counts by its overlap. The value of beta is 35.23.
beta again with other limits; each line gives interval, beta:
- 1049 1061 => 40.52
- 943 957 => 31.58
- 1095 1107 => 35.23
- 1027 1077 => 35.67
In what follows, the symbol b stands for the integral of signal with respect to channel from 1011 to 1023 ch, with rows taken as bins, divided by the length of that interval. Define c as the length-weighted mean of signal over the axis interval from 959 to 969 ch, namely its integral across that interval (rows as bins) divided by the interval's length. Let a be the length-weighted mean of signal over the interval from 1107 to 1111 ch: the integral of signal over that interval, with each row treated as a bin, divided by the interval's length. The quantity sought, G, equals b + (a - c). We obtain 53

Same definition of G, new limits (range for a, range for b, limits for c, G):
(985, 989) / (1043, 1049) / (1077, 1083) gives 35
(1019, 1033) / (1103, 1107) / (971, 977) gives 63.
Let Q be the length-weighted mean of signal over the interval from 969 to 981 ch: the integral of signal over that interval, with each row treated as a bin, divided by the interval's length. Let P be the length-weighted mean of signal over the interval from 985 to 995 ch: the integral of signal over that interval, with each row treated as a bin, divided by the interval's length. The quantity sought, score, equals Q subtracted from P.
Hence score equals 15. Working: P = 33.7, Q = 18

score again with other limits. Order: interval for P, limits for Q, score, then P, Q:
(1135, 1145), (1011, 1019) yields 1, 40.2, 39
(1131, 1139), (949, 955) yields 5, 39.3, 35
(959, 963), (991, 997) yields -9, 27.4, 36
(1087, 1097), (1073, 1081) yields -1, 37.8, 39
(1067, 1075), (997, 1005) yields 1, 39.0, 38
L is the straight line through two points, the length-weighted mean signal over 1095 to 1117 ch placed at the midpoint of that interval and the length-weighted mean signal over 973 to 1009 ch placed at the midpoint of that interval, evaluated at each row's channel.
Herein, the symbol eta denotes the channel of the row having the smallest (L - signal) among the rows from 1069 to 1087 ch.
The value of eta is 1084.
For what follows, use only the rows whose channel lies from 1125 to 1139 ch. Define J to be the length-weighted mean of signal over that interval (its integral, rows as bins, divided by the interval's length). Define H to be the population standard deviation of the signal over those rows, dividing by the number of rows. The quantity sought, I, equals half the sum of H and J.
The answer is 20.1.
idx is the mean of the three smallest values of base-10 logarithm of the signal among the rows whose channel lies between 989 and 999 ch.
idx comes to 1.55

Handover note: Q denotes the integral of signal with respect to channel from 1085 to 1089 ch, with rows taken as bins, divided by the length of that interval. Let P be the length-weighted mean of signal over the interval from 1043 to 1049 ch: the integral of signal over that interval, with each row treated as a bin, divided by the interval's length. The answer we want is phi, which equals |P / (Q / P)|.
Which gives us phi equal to 51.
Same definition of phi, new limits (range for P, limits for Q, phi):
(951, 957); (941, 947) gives 30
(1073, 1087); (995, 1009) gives 38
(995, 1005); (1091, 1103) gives 38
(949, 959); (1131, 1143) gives 27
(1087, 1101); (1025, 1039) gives 36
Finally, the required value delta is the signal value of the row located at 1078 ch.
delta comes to 40.2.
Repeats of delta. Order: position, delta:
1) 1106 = 39.32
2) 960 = 29.94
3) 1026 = 38.7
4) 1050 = 42.76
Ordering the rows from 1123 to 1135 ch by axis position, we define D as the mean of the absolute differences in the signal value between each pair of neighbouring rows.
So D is 1.1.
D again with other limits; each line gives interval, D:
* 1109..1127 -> 2.2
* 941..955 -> 1.1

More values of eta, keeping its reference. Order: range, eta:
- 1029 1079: 1060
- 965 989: 988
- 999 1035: 1006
